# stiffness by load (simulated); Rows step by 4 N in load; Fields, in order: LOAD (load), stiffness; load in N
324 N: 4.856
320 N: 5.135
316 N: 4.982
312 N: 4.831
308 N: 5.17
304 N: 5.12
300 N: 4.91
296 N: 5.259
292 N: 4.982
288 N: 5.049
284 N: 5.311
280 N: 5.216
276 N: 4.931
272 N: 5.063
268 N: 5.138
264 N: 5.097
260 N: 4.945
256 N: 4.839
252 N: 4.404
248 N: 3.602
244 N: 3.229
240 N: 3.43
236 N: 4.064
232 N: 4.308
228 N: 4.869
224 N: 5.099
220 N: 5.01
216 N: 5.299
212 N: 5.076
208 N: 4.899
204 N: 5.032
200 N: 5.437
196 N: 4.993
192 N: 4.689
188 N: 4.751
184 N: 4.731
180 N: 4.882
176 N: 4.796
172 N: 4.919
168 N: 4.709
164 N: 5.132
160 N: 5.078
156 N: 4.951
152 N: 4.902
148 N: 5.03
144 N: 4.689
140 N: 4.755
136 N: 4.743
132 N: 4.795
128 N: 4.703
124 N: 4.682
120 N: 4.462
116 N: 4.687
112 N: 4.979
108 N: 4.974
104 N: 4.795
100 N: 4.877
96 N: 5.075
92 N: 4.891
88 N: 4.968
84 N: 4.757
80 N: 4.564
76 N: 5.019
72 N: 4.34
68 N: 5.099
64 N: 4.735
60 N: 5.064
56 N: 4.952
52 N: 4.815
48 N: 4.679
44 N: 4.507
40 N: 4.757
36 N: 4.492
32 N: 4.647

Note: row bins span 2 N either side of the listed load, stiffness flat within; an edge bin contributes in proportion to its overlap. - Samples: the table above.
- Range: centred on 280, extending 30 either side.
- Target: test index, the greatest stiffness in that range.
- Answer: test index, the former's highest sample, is 5.311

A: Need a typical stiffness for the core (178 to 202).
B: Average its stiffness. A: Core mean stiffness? 4.91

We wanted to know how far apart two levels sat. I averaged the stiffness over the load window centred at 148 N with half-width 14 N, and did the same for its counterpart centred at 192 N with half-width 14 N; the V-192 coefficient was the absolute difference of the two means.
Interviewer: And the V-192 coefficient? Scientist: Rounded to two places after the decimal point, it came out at 0.05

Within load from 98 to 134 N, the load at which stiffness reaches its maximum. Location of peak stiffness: 112 N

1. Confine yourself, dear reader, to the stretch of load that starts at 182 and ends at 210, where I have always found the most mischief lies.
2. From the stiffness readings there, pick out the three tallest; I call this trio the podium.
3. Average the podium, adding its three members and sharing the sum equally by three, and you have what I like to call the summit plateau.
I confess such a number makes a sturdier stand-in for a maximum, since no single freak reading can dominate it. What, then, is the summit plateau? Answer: 5.15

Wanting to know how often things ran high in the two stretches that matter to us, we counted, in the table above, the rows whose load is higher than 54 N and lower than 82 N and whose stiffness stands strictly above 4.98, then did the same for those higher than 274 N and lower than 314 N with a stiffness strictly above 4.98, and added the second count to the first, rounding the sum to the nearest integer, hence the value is 10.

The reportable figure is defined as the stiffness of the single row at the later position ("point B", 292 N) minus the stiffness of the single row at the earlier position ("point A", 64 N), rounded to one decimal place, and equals 0.2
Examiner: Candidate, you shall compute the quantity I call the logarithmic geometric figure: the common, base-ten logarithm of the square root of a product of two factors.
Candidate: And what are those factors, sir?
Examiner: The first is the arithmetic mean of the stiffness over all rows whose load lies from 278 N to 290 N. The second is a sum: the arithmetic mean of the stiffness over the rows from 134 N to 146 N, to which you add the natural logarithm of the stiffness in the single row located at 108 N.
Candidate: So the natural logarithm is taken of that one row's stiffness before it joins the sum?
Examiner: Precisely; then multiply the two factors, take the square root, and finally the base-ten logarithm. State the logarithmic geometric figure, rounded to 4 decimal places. 0.7585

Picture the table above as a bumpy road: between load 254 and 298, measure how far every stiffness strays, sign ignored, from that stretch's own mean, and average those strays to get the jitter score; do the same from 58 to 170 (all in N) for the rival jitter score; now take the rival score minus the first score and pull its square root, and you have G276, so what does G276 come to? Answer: 0.219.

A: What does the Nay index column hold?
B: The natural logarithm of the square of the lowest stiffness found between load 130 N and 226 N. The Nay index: 3.09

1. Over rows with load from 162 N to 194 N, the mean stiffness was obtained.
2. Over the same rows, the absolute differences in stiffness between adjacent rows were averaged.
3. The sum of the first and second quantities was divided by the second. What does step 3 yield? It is 32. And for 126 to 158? 47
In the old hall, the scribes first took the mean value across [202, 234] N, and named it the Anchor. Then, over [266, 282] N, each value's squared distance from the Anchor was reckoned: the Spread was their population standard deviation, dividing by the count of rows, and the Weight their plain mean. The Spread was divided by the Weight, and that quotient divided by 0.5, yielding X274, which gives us 1.79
